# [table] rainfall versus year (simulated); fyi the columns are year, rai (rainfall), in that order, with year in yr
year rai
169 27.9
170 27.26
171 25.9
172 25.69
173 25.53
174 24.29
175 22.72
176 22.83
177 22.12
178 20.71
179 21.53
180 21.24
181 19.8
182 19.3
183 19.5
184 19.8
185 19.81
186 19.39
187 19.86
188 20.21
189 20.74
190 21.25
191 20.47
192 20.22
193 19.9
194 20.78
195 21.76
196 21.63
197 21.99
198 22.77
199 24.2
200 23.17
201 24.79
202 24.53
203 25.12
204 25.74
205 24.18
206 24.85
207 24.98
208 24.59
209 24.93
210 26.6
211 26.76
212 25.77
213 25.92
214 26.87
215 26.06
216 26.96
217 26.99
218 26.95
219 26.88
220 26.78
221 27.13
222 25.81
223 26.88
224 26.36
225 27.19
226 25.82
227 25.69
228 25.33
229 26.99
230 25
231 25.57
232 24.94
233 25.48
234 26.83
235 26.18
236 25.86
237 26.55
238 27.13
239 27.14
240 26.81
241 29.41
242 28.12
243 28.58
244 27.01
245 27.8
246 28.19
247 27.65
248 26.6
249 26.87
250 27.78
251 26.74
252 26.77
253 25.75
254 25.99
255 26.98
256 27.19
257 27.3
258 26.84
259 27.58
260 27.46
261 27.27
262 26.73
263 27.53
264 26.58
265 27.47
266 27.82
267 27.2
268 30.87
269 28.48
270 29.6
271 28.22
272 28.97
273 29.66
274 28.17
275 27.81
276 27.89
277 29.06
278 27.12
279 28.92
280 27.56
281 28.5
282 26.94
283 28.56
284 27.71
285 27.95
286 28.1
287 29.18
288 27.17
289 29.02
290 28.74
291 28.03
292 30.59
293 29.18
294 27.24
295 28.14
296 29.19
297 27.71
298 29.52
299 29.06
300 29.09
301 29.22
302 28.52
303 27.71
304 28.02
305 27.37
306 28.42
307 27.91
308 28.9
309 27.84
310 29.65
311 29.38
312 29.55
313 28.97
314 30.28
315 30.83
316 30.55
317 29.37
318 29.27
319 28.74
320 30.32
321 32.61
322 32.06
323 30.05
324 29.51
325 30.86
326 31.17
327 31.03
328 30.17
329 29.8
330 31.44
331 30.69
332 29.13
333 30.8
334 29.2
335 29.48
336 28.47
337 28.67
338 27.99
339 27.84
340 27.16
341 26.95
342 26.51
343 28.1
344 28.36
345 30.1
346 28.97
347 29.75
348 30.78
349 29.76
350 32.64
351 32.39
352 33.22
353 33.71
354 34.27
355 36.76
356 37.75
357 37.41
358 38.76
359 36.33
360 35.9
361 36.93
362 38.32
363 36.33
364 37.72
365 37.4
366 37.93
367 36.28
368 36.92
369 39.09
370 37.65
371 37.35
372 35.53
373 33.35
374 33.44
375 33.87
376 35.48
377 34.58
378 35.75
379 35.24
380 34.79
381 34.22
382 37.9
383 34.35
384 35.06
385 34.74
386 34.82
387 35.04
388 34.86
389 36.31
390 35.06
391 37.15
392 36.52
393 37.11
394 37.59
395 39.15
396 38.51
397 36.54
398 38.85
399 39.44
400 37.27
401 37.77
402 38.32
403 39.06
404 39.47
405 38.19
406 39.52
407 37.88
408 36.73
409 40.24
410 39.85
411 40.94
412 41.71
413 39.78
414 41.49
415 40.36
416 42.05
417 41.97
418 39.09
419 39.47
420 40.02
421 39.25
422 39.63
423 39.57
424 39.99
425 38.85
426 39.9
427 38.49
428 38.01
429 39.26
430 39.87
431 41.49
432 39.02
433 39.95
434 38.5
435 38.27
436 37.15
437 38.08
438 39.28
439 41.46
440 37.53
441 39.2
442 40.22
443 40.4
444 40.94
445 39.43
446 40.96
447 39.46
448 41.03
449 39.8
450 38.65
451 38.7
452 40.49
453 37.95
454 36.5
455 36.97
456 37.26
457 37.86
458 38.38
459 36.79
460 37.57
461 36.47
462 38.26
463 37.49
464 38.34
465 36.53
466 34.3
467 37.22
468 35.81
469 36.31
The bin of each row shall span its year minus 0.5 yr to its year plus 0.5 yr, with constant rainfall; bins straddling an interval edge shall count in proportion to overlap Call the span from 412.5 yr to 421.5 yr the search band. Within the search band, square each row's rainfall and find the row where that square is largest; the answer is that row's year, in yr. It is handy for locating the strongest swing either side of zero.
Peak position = 416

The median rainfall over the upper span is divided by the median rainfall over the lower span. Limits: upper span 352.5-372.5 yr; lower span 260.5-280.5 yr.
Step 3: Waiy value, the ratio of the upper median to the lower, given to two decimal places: 1.33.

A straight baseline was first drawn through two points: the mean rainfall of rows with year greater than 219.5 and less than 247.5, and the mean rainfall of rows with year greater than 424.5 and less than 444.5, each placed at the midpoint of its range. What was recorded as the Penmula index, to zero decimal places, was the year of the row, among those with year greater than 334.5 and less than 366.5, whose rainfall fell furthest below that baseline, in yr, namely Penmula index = 342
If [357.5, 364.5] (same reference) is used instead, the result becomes 360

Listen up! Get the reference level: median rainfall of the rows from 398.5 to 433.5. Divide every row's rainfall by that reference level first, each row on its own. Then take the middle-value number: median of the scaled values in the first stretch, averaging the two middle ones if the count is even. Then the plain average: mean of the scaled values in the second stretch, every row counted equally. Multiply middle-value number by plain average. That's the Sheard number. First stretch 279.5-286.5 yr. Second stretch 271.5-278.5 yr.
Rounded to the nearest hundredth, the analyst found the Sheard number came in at 0.51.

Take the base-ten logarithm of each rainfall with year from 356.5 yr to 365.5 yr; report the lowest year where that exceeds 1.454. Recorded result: 357 yr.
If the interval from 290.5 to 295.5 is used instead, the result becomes 292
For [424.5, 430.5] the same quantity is 425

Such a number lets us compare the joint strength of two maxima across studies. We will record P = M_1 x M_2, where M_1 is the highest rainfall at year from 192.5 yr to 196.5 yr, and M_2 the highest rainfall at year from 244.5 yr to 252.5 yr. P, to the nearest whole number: 613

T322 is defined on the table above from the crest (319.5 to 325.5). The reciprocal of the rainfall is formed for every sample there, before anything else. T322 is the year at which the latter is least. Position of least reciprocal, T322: 321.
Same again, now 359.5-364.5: 362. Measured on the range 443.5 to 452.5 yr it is 448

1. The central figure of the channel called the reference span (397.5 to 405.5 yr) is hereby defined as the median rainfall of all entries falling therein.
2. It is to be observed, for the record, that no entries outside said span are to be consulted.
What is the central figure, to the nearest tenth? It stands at 38.6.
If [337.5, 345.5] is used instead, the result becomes 27.9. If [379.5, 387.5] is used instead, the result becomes 34.8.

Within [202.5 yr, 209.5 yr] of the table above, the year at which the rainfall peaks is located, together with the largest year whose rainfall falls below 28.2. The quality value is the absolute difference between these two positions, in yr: 5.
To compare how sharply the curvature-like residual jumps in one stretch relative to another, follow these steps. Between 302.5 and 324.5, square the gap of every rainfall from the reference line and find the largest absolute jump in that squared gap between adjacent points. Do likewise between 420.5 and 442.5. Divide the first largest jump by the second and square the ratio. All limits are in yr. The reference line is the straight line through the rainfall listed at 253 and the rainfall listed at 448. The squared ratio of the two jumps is 0.5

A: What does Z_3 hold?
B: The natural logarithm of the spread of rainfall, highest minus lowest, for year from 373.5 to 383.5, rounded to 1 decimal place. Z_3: 1.5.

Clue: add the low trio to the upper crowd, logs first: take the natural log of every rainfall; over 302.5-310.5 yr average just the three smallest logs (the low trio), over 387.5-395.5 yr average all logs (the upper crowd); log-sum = 6.92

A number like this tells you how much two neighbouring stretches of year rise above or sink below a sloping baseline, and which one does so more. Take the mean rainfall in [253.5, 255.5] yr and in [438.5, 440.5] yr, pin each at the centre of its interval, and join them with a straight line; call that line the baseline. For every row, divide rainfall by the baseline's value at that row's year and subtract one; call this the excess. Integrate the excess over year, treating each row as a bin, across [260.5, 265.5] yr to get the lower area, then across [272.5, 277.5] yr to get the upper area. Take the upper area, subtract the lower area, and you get 0.1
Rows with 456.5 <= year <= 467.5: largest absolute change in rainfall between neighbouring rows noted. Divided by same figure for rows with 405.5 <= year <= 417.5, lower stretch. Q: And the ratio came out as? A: 0.83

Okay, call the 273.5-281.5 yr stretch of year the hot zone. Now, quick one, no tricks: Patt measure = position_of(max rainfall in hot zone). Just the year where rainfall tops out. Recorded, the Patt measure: 277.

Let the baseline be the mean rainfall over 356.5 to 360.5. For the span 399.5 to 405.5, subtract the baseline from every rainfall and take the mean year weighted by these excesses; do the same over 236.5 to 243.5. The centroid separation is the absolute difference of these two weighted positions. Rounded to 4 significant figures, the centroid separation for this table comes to 163.4 yr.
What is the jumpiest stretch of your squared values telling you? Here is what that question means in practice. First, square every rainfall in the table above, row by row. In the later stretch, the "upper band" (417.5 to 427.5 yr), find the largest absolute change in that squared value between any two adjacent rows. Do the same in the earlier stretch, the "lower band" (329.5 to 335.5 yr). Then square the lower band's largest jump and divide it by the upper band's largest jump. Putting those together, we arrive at 91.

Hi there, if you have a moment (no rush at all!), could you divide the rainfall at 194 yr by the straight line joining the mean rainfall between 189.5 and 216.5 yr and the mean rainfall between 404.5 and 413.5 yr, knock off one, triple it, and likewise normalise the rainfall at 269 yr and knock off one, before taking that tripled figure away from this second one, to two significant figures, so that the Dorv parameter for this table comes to 0.31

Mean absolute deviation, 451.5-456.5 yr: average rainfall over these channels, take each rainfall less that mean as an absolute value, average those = 1.11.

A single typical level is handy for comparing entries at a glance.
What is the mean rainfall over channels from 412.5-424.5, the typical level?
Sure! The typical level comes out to 40.2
